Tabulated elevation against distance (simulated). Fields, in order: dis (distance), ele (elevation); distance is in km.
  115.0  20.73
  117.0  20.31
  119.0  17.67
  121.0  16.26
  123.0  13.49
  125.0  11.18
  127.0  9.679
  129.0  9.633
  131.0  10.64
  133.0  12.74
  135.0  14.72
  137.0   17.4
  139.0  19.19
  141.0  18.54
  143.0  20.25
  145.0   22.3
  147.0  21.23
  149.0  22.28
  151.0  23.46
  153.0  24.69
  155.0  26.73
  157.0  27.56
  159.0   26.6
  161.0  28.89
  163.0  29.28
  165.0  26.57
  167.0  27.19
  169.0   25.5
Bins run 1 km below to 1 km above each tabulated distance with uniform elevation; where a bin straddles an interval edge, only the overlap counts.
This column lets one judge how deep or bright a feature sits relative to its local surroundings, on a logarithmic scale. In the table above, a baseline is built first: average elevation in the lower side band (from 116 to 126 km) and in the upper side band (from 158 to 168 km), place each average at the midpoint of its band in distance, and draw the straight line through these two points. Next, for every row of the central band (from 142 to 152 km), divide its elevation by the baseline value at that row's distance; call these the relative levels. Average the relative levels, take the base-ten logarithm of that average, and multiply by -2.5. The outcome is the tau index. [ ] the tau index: 0.061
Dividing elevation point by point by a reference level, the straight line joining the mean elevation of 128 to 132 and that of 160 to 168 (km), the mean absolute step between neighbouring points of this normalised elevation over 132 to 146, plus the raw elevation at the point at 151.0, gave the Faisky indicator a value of 24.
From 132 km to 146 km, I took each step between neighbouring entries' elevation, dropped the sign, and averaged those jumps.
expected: 1.81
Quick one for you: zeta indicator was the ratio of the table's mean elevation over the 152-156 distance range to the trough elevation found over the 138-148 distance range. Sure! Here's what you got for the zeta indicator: 1.39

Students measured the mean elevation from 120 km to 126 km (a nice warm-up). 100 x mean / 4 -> 341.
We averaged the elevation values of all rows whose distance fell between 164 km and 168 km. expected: 27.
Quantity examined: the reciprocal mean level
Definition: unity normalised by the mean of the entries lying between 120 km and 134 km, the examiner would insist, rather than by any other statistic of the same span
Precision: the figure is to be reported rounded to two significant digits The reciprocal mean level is 0.084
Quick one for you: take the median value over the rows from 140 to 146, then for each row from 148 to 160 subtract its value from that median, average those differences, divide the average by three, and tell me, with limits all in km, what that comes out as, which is -1.7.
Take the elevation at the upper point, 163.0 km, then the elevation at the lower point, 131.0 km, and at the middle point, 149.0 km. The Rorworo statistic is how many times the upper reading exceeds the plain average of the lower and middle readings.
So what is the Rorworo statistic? 1.78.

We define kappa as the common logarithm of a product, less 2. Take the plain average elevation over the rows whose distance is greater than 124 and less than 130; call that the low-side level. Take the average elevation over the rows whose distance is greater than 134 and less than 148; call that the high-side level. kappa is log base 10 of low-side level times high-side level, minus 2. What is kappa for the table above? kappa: 0.29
